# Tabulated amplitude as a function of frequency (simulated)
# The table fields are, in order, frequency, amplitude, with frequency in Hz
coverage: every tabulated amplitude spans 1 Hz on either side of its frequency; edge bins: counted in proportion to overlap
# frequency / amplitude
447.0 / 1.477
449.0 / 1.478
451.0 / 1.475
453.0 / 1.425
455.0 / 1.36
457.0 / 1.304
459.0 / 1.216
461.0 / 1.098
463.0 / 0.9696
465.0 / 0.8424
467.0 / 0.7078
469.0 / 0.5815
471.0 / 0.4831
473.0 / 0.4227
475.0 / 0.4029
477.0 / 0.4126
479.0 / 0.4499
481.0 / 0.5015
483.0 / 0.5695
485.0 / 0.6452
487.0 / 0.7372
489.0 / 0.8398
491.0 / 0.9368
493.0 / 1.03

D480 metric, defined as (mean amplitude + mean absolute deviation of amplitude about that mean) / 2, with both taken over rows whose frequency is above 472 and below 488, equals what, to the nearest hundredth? 0.31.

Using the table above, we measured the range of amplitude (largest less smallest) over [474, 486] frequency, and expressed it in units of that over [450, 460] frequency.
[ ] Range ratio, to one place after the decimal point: 0.9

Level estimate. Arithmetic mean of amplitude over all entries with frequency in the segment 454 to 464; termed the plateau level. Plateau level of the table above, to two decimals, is 1.19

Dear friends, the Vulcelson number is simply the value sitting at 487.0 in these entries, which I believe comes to 0.7372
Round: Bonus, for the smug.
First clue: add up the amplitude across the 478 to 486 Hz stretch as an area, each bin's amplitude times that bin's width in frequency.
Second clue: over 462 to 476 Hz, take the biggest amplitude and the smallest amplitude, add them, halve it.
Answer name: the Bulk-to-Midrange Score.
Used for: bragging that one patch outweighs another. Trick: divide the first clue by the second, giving 6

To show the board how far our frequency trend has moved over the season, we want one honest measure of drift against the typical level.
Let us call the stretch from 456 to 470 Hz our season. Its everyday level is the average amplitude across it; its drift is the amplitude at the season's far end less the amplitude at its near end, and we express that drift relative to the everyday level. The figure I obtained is -0.8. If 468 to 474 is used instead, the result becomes -0.3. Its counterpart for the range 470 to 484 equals 0.2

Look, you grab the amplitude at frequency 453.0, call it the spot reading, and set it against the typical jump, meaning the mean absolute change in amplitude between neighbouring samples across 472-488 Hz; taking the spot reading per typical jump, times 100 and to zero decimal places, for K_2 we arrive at 2817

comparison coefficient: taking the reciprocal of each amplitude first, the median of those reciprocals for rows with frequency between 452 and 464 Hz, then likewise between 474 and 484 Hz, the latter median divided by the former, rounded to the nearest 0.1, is 2.8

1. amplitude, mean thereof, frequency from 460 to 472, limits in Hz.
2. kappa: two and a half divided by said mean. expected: 3.2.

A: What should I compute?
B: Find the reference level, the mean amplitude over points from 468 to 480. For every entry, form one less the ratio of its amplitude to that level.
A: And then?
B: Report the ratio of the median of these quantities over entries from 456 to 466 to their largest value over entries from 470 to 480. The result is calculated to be -11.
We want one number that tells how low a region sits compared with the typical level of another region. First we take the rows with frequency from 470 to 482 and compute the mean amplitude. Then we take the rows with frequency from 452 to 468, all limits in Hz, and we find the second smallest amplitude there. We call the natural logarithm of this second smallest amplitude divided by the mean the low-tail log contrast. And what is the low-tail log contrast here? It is 0.64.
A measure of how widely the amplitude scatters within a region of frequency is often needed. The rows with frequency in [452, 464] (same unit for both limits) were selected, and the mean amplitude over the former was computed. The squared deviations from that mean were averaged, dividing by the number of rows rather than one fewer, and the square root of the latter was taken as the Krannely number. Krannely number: 0.156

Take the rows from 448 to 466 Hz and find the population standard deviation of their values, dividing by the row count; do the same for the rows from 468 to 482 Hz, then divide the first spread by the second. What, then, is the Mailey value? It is 3.69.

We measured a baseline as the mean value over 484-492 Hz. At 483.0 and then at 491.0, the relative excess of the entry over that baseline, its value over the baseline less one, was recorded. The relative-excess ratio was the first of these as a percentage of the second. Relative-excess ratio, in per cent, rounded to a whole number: -150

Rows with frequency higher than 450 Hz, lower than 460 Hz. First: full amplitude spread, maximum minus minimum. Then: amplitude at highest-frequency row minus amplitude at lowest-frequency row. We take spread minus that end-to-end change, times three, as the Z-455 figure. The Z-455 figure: 1.6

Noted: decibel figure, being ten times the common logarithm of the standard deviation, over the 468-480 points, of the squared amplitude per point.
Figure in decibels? -12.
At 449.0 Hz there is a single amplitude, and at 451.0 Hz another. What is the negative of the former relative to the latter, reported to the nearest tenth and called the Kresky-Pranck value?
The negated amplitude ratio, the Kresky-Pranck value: -1.0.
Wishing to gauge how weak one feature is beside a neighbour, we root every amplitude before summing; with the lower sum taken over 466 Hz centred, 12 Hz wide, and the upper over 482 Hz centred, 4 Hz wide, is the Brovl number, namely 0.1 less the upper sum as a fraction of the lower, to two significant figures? -0.18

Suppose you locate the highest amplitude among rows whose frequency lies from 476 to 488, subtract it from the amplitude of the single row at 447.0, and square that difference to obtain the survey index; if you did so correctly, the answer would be 0.5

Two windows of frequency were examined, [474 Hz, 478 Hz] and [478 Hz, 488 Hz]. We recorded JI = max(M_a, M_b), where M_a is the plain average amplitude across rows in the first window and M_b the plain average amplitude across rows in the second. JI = 0.58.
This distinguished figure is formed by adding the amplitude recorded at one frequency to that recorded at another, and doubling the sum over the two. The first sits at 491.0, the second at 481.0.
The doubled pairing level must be 2.9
